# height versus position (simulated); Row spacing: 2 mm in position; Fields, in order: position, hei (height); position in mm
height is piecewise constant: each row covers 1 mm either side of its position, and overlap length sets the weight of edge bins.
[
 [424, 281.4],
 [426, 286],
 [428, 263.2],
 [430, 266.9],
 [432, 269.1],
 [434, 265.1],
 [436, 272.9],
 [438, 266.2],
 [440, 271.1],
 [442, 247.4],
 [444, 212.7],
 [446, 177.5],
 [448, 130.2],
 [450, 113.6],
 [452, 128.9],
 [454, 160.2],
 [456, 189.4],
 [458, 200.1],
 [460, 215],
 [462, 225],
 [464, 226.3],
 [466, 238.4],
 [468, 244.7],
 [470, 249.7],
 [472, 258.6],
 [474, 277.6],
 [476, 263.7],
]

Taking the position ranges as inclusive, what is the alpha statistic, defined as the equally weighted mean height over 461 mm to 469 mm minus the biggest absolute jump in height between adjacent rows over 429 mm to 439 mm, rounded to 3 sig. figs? 226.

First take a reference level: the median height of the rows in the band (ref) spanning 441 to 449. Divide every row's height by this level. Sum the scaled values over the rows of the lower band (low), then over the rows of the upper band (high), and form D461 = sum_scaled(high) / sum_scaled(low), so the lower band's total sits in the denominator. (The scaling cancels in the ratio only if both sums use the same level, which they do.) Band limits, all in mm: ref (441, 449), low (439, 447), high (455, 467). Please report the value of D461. 1.4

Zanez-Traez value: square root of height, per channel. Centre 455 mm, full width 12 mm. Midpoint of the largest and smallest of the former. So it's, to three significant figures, 12.7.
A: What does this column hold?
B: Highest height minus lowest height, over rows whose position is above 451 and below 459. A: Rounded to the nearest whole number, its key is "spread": 71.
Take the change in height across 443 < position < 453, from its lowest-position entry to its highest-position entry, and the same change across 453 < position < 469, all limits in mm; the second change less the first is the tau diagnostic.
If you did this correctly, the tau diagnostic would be 168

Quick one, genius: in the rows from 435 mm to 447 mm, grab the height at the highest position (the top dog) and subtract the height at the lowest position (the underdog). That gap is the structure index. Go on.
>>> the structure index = -95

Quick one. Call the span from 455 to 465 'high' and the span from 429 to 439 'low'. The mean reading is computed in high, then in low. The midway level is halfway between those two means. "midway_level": 240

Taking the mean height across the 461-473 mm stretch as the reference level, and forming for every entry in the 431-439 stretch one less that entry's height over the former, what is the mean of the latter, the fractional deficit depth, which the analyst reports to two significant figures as -0.12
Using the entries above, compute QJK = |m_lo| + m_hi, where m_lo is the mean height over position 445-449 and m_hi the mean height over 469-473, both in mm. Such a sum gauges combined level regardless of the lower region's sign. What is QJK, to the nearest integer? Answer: 408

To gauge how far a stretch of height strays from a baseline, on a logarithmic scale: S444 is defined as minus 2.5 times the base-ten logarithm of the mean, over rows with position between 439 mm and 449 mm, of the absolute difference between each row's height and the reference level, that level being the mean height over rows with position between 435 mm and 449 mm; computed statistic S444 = -4.13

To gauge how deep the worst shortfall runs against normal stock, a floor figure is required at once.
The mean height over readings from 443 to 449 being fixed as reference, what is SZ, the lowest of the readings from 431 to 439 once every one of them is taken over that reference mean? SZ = 1.53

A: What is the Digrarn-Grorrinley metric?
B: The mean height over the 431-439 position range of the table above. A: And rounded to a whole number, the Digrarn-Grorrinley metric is 268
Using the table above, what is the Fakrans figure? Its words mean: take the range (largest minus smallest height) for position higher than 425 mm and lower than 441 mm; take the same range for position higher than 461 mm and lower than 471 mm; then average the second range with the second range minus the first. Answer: 13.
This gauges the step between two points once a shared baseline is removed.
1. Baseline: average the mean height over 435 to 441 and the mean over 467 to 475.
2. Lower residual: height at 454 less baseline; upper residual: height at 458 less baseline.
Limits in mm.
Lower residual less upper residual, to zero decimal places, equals -40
